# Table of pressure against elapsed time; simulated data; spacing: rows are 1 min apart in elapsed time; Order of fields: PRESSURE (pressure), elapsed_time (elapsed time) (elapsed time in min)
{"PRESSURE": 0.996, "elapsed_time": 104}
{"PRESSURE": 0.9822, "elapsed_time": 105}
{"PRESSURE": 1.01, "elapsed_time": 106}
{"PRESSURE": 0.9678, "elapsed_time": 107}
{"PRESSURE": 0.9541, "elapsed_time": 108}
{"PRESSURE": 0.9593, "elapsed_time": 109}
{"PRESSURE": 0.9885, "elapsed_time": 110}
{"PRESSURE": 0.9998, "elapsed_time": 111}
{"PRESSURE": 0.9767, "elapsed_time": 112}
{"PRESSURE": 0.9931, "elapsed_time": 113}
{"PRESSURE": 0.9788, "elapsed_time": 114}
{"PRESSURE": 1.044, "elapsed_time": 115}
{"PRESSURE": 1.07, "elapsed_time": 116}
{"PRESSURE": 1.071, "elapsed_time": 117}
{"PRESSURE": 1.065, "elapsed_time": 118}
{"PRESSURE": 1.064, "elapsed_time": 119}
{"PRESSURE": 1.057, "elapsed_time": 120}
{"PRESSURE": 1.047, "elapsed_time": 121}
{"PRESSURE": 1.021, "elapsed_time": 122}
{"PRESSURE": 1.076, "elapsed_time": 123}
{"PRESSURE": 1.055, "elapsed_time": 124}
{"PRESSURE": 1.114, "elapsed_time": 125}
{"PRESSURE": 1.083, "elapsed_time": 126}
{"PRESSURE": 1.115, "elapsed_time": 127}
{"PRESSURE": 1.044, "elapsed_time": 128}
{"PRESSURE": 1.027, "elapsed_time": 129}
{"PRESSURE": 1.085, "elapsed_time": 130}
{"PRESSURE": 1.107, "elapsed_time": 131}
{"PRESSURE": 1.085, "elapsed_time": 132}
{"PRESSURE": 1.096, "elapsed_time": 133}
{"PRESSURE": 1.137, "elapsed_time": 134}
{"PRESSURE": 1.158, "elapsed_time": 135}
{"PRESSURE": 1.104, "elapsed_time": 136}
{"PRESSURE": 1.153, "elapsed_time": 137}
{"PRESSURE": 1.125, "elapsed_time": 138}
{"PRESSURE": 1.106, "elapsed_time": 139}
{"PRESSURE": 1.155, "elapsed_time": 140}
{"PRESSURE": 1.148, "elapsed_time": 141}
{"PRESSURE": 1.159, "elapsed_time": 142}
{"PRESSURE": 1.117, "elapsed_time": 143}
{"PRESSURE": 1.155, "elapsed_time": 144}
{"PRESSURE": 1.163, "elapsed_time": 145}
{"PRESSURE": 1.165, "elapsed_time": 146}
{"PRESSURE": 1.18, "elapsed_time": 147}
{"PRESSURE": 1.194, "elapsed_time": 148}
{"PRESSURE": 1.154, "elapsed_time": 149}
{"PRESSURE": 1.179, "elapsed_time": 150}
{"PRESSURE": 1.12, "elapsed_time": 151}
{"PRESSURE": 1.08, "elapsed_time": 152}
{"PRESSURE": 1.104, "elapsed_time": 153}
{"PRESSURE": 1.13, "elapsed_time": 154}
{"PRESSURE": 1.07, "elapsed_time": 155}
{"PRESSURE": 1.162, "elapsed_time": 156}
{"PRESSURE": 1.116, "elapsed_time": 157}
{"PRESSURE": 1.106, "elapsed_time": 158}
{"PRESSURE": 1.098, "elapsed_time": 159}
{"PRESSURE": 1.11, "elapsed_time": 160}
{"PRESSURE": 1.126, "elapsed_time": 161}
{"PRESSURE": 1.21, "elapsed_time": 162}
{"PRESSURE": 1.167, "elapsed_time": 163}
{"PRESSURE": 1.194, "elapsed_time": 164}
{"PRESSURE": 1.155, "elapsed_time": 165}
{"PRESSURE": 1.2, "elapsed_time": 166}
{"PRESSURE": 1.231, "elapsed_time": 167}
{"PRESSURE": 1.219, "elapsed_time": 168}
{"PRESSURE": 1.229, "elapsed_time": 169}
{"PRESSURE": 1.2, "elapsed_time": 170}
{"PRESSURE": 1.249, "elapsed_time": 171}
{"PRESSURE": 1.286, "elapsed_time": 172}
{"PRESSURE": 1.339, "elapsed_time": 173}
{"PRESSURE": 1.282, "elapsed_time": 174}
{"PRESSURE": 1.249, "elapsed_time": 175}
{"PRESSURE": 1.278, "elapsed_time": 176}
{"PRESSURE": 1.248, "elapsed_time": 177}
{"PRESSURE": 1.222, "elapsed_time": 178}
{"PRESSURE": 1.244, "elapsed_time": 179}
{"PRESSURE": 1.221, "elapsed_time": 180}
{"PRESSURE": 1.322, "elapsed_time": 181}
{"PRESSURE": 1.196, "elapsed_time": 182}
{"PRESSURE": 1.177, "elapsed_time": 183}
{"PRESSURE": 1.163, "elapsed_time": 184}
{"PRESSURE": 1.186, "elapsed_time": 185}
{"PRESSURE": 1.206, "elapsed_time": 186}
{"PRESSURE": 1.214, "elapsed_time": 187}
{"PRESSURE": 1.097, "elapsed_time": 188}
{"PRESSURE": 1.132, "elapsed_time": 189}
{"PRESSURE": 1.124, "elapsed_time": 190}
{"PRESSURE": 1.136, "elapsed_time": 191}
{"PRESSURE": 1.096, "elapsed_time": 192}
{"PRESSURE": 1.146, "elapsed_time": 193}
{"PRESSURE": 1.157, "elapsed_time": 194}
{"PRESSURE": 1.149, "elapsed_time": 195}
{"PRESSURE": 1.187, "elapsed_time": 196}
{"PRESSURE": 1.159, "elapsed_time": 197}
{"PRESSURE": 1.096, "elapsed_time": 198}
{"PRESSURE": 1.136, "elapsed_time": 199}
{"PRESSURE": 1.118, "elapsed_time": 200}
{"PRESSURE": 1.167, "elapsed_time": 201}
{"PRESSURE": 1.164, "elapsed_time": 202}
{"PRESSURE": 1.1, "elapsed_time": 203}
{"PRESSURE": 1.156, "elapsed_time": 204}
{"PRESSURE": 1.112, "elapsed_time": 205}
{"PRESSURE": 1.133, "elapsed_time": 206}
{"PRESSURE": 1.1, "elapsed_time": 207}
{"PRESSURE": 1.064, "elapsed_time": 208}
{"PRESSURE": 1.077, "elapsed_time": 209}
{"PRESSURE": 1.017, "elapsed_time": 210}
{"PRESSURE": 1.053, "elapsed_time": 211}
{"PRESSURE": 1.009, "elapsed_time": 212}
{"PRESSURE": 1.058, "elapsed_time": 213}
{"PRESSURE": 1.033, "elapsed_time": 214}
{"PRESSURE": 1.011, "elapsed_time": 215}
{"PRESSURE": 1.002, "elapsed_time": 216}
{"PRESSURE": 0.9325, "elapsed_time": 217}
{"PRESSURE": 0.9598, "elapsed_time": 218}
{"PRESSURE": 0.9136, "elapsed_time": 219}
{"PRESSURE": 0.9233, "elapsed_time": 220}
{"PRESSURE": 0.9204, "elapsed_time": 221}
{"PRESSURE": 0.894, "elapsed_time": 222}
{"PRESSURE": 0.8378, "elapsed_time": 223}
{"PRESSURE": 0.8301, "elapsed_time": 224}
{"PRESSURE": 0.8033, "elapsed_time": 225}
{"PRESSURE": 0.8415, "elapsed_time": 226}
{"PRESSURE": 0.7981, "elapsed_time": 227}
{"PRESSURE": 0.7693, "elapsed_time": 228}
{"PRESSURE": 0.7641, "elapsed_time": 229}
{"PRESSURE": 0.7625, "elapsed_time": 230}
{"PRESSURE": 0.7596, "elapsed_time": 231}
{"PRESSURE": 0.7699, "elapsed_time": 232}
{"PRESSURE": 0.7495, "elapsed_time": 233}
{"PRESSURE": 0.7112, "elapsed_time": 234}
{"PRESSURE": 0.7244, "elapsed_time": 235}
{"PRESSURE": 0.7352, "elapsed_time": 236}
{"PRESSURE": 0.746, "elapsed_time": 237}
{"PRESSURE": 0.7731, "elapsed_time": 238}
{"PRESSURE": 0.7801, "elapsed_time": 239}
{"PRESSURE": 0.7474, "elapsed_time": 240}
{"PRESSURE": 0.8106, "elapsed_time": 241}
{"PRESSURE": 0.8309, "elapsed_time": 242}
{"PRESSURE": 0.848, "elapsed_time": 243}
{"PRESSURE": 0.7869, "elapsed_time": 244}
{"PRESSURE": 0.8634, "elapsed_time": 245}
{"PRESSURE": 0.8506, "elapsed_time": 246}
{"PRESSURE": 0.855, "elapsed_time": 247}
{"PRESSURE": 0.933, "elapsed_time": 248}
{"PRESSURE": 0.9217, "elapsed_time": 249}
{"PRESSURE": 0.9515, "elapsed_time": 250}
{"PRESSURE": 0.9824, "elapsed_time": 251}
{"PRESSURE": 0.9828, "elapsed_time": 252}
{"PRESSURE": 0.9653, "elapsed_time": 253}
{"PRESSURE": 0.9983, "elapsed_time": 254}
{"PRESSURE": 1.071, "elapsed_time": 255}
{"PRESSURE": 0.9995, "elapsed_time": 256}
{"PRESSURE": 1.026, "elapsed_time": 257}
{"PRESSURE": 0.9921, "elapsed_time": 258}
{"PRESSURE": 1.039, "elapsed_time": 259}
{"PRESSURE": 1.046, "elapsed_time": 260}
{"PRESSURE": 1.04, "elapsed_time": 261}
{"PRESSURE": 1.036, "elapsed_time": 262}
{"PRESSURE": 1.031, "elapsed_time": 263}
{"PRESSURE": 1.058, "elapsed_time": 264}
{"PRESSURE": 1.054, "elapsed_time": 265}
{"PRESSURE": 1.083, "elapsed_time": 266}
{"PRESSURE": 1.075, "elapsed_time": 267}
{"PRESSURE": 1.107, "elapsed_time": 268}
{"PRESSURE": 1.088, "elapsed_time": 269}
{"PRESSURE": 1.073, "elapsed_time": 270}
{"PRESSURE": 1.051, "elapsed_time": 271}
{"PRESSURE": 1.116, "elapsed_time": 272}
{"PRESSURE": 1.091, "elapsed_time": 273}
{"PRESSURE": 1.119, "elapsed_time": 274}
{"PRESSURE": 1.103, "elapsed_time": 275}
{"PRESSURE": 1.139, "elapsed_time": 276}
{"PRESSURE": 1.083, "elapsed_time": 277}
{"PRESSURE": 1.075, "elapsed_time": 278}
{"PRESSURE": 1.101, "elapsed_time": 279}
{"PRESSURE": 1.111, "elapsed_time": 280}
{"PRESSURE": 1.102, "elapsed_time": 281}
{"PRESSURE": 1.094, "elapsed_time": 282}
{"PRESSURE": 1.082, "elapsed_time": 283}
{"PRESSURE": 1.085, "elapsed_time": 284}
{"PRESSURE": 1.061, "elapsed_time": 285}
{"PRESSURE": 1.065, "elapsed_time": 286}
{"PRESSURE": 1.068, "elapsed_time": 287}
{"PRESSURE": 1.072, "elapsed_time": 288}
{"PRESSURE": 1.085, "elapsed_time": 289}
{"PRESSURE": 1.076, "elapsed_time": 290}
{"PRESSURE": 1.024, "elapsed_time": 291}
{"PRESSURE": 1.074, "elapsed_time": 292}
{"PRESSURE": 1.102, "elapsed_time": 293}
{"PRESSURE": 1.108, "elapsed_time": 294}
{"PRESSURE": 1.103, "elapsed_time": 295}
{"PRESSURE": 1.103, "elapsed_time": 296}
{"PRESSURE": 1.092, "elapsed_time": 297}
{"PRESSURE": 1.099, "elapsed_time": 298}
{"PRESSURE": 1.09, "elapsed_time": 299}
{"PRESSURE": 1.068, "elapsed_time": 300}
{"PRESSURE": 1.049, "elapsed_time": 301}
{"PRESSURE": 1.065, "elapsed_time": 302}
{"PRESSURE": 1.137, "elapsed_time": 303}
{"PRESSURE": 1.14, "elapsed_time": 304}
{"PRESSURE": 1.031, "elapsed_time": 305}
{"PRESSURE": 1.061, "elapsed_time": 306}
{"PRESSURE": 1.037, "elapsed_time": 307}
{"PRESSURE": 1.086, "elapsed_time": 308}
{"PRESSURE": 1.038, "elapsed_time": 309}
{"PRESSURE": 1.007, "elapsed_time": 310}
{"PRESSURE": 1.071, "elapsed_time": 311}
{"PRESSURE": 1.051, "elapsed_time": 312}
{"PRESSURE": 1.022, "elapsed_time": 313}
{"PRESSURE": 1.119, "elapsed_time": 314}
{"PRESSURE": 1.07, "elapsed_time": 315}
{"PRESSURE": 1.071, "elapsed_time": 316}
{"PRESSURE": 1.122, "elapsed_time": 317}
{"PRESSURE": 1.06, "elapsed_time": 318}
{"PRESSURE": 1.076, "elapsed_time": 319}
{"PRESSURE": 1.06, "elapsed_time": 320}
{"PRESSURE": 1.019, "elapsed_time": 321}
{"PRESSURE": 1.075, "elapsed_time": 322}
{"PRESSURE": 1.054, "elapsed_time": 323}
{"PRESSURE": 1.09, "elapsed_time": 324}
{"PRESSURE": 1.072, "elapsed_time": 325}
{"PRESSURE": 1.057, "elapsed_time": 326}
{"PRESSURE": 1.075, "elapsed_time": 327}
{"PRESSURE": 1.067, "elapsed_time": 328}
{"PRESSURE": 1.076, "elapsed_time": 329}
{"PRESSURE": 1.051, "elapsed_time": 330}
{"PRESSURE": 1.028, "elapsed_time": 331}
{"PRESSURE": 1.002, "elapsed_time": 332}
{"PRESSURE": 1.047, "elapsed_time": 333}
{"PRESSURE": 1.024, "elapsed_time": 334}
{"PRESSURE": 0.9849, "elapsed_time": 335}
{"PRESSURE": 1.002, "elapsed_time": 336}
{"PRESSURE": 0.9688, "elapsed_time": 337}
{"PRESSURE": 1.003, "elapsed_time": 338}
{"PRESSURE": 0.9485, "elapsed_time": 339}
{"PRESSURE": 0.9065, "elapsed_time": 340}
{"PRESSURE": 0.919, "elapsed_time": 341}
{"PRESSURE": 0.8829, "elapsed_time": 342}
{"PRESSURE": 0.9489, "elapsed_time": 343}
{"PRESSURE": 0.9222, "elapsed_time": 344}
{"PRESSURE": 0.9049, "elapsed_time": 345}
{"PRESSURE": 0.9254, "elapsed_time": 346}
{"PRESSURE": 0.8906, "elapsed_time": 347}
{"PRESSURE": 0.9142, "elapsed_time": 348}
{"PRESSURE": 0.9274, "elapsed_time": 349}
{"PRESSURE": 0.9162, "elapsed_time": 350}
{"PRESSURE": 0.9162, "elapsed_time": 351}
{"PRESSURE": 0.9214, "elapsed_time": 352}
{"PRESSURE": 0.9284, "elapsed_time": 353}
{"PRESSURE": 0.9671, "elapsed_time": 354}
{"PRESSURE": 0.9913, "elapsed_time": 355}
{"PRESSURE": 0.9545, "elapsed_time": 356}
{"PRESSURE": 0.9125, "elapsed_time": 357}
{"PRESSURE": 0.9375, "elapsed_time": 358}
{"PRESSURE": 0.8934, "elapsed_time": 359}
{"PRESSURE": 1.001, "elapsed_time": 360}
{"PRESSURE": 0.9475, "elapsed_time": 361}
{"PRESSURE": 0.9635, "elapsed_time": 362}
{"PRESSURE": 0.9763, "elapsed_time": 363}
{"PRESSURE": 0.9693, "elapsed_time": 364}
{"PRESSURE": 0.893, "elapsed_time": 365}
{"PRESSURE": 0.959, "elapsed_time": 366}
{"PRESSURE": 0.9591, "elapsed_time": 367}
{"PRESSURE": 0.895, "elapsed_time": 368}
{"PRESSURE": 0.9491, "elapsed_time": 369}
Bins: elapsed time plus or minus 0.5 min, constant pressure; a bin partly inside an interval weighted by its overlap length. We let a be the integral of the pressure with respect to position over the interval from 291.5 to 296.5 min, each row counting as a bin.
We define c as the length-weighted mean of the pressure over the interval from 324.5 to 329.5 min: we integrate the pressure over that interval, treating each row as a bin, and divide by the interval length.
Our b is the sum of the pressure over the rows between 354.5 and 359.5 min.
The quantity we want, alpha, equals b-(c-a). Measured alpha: 9.11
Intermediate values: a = 5.5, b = 4.69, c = 1.07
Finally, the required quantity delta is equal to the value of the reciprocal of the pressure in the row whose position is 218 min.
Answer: 1.04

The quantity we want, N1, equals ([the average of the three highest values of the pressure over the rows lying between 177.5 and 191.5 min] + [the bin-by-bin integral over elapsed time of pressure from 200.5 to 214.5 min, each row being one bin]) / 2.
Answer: 8.25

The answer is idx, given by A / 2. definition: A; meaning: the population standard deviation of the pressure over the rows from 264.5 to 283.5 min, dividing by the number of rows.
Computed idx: 0.011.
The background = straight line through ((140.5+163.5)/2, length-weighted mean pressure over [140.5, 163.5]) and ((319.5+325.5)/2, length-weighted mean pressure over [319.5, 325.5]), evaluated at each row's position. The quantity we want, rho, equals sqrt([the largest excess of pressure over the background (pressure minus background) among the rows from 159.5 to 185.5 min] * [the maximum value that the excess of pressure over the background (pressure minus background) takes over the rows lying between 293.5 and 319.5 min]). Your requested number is 0.121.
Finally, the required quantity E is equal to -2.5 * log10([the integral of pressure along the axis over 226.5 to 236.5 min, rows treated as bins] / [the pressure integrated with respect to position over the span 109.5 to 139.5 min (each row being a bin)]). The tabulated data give 1.6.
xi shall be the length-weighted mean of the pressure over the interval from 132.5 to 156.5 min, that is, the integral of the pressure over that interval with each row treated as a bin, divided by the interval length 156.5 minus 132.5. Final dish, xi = 1.14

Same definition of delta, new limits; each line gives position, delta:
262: 0.97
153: 0.91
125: 0.90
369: 1.05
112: 1.02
